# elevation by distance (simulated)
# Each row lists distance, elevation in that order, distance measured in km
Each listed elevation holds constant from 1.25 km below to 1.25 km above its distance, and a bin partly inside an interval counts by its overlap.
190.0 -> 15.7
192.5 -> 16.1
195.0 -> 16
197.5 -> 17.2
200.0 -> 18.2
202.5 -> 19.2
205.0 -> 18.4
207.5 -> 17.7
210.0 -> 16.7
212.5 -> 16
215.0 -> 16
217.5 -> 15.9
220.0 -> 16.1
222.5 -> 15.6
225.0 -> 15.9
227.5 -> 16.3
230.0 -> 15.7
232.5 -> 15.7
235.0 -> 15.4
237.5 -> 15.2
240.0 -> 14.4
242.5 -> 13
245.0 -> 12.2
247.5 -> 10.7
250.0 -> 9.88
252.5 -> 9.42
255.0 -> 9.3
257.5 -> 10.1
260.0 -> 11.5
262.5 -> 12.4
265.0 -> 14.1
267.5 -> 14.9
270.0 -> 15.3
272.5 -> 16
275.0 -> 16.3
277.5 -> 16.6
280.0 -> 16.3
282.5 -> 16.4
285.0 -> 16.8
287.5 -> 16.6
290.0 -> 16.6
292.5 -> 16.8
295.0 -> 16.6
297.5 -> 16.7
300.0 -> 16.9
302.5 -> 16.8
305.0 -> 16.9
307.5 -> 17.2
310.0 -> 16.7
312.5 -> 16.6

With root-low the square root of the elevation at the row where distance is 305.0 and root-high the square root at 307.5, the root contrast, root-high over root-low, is 1.01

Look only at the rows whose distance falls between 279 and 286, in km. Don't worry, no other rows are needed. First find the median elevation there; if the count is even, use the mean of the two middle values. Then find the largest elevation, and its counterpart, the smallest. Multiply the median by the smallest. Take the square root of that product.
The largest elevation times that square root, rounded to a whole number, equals 275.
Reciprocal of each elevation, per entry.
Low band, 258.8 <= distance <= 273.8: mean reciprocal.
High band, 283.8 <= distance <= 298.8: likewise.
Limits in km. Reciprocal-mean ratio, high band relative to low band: 0.83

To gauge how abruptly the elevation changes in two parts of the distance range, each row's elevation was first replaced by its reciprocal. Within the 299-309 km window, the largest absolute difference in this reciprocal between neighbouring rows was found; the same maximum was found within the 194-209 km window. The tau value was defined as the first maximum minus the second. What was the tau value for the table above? -0.003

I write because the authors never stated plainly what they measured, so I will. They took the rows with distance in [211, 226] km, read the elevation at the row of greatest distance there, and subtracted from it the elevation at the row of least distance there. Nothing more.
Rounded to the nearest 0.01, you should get -0.10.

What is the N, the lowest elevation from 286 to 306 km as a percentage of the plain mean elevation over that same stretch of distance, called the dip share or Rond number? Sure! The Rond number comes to 99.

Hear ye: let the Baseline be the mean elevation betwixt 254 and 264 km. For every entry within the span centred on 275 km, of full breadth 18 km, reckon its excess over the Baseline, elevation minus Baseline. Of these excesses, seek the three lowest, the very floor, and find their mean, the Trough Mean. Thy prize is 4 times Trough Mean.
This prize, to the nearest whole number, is 18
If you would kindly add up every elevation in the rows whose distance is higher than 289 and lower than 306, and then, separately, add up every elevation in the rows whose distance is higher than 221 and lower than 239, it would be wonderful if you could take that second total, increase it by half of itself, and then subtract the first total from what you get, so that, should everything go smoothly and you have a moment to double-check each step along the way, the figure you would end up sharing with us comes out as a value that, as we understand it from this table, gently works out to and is 47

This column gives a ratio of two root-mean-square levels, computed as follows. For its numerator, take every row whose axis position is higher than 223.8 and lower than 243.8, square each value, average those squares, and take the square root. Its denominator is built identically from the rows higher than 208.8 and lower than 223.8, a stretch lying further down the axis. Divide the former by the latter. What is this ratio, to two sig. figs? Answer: 0.95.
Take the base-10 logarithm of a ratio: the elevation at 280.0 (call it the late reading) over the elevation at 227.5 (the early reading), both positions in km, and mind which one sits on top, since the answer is 0.00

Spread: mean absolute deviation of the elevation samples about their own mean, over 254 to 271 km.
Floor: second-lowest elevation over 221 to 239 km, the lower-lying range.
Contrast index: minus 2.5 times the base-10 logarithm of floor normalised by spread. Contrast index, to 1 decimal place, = -2.3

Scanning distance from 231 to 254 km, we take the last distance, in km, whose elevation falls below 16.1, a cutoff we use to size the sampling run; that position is 252.5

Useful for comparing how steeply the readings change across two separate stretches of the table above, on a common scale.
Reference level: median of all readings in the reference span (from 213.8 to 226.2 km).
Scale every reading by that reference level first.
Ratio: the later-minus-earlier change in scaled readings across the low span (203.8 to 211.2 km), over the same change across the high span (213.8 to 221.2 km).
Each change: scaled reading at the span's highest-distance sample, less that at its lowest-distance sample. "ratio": -17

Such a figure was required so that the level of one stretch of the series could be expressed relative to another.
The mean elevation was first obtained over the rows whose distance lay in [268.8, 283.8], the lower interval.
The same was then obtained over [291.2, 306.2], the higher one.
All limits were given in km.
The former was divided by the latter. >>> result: 0.96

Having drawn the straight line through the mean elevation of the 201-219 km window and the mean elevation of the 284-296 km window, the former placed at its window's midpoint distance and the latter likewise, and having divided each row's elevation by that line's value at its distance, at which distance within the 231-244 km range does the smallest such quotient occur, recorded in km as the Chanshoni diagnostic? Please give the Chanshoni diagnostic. 242.5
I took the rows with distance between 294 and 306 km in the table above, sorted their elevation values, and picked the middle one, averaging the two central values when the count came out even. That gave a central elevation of 16.8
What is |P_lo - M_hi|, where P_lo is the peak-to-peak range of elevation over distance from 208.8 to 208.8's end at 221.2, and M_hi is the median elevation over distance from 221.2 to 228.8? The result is 15.1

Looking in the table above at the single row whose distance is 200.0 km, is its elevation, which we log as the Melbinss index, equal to 18.2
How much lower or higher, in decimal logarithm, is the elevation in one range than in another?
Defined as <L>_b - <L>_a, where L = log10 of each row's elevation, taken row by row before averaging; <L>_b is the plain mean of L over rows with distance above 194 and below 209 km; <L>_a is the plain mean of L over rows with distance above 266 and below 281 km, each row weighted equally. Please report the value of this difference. 0.05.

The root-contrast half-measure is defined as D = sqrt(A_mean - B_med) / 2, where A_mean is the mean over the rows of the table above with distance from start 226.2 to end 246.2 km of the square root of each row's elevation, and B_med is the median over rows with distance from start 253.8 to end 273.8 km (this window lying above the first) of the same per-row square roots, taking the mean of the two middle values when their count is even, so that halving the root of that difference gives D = 0.222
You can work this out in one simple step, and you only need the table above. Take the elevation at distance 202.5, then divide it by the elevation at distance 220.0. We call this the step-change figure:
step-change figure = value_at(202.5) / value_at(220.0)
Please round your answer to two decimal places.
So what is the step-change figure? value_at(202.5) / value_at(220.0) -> 1.19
